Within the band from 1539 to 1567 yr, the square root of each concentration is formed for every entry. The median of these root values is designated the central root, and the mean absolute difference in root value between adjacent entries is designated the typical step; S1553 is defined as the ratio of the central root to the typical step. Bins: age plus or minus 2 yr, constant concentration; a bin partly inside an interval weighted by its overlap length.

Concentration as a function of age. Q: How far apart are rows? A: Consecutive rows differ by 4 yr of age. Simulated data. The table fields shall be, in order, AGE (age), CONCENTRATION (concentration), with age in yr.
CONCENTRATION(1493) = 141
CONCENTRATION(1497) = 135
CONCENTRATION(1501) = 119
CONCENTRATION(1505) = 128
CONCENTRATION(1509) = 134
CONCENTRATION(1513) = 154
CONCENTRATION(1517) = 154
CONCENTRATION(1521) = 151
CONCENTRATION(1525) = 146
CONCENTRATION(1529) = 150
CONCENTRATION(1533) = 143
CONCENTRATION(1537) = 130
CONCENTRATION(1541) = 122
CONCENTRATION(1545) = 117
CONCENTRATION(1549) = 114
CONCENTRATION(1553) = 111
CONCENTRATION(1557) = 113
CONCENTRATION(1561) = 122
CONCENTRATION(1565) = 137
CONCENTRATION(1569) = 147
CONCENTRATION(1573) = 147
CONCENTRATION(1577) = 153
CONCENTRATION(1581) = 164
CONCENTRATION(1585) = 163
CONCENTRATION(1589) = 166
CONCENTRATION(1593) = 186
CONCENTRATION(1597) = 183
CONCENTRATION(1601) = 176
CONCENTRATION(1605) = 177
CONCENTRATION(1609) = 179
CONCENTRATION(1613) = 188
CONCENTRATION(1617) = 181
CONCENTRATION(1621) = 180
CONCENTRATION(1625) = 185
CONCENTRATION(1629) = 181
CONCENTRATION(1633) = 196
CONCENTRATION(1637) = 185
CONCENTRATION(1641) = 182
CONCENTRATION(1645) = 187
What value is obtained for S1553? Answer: 39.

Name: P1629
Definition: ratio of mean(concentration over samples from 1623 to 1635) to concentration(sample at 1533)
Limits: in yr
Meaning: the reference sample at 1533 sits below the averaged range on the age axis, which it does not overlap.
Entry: 1.31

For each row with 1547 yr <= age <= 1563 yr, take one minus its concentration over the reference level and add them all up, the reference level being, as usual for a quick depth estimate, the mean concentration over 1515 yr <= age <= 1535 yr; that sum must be 0.9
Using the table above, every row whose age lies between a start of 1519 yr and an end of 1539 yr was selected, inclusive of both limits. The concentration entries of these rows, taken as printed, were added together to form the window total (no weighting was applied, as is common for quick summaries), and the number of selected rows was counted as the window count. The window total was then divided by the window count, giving 144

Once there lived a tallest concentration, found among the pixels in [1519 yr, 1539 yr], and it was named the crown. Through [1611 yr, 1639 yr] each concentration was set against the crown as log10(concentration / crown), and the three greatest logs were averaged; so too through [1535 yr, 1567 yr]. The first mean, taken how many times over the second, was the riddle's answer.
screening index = -1.5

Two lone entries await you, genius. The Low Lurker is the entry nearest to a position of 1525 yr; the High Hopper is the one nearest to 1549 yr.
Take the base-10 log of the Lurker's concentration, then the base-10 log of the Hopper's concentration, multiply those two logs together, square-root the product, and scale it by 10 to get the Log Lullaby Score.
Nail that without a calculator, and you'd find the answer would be 21.1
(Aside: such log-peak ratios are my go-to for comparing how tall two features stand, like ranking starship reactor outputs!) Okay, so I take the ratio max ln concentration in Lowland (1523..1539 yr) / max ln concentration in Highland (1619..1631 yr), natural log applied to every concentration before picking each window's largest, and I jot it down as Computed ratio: 0.96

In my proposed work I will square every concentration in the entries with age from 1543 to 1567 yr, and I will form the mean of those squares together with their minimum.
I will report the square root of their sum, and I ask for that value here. 163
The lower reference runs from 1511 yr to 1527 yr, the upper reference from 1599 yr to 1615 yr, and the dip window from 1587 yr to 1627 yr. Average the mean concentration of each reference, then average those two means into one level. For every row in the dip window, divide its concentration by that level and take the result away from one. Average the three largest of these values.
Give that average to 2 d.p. -0.04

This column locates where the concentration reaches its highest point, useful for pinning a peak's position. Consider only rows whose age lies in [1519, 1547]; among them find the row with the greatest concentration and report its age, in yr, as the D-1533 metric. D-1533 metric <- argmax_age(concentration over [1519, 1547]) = 1521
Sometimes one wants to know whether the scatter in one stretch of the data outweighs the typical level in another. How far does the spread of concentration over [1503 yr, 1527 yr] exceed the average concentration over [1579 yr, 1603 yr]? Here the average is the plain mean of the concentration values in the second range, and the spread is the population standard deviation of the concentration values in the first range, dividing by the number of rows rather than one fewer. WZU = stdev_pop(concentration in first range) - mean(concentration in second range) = -163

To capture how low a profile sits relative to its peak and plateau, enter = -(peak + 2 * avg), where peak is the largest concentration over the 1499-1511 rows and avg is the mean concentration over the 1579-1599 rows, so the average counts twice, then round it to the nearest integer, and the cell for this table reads -479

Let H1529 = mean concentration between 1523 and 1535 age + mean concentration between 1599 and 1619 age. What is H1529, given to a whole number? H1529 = 327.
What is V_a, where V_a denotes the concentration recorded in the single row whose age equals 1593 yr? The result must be 186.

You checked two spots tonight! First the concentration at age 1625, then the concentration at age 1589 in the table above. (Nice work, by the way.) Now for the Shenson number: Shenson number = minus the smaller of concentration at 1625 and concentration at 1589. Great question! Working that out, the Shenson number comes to -166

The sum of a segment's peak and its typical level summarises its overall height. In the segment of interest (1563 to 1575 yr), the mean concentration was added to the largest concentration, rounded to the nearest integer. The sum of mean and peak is 291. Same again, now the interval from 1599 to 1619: 368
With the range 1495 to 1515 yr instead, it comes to 288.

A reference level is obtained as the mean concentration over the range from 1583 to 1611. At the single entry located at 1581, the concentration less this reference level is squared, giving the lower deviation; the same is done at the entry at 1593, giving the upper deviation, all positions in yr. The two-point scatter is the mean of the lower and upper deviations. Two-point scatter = 122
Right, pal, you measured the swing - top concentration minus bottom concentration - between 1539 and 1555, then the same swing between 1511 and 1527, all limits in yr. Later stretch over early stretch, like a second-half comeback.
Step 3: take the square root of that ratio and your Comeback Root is 1.2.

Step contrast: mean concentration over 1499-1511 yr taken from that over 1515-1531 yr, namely 23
